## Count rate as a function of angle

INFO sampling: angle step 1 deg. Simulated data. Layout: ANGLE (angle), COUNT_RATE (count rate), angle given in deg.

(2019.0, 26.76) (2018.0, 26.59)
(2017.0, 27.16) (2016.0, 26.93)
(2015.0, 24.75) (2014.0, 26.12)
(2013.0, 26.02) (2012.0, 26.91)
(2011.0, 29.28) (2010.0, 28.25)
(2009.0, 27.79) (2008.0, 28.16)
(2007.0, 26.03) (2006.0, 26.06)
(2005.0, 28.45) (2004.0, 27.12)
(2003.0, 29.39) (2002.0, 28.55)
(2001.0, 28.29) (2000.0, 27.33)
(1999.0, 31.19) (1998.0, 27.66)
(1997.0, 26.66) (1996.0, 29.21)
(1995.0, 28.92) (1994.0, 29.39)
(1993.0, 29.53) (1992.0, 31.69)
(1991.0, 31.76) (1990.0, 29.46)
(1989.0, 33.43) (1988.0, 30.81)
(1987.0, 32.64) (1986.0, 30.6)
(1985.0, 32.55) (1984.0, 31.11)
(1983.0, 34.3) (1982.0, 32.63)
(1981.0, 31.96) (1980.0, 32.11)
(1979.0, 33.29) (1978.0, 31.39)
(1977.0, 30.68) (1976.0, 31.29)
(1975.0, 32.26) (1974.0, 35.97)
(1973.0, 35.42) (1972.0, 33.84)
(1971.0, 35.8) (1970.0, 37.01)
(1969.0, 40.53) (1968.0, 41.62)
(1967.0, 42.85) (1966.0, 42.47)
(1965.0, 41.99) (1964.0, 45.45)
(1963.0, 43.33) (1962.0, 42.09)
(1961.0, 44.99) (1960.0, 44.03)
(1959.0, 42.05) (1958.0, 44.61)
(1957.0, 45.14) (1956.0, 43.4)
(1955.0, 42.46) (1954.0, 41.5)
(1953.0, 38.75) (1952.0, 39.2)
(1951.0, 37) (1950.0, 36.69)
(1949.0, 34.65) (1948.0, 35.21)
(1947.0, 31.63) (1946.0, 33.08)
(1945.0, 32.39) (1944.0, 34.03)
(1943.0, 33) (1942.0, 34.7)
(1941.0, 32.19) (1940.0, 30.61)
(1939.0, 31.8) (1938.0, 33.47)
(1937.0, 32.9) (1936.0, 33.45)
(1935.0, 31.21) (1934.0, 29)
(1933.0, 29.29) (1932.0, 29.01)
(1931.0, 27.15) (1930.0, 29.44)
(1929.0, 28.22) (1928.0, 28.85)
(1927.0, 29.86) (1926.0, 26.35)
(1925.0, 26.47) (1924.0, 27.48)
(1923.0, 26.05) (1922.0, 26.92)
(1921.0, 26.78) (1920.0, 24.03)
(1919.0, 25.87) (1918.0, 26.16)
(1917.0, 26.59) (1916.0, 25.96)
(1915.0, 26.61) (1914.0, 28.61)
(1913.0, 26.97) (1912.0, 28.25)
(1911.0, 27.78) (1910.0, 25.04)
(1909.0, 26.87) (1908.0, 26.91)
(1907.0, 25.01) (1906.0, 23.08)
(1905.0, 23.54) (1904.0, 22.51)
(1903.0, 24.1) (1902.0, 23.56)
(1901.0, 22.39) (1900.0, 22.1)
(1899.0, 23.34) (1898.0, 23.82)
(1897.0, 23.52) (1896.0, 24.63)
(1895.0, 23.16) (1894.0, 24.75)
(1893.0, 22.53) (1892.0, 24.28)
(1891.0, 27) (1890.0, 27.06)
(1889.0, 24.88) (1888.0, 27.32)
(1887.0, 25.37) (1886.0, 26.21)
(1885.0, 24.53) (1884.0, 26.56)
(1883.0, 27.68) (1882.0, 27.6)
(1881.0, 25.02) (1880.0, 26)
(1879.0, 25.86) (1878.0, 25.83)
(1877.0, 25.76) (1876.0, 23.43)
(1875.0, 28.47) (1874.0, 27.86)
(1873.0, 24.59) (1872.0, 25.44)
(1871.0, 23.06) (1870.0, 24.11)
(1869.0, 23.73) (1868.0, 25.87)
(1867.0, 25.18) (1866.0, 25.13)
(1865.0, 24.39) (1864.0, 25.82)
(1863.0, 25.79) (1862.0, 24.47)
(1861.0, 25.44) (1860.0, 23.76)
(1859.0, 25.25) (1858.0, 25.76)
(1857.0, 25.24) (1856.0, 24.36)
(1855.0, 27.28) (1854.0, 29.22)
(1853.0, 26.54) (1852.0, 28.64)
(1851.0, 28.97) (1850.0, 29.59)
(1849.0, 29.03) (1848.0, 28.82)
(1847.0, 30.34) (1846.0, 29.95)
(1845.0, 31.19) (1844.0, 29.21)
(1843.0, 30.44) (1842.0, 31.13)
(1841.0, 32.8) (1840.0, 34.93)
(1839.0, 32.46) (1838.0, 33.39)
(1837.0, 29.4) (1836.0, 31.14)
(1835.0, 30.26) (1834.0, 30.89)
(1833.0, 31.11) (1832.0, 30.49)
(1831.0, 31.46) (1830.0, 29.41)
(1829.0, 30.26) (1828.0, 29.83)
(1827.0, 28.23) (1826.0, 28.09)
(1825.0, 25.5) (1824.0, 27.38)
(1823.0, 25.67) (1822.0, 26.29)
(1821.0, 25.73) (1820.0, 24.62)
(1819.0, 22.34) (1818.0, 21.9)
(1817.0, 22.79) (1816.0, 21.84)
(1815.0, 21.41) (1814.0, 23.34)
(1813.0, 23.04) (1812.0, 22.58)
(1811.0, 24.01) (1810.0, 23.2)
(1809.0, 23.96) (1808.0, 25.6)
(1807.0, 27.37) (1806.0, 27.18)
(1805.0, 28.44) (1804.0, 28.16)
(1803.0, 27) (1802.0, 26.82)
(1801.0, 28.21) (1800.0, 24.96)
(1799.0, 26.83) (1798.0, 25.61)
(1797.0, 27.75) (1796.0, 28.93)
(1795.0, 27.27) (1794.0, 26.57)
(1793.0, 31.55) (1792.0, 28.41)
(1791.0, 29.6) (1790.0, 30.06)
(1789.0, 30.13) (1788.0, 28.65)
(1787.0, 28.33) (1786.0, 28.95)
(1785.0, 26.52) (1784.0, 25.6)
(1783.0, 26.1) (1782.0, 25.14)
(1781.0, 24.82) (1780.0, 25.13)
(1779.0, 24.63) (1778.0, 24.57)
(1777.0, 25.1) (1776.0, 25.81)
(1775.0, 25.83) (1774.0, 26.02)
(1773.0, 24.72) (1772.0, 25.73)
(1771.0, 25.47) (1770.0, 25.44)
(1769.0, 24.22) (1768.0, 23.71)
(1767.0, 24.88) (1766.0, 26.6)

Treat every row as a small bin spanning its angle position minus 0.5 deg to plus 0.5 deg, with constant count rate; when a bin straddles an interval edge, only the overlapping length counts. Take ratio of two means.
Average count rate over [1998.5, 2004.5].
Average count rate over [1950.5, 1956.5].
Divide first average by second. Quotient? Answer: 0.7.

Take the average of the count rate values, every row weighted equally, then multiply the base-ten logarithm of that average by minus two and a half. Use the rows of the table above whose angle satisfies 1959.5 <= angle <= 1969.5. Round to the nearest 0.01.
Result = -4.08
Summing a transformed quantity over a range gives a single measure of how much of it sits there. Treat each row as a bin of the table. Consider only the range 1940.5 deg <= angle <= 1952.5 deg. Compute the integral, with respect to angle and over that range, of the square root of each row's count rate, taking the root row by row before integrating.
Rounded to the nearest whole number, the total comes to 70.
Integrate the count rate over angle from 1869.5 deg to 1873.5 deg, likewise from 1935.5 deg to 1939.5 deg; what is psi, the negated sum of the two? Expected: -229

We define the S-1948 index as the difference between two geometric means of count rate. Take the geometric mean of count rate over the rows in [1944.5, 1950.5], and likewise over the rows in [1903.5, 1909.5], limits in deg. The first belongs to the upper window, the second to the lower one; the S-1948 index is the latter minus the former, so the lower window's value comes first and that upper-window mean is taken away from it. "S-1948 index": -9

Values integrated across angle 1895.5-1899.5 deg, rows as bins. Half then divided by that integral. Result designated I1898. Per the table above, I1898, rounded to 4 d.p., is 0.0052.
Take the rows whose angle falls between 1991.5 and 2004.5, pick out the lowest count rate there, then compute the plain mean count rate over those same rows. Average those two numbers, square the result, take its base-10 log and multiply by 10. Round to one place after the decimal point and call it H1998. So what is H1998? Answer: 28.9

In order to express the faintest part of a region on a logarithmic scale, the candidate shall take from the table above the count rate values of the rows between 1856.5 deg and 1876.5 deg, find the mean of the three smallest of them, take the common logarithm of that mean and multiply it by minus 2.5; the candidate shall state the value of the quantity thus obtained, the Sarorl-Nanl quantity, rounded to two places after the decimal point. -3.42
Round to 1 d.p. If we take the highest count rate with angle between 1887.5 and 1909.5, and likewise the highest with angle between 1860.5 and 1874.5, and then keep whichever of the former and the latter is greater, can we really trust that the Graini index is 27.9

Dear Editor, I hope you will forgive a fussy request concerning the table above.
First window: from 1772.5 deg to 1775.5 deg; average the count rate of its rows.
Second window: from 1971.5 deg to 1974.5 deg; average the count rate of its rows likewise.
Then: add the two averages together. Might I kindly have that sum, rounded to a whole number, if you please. 61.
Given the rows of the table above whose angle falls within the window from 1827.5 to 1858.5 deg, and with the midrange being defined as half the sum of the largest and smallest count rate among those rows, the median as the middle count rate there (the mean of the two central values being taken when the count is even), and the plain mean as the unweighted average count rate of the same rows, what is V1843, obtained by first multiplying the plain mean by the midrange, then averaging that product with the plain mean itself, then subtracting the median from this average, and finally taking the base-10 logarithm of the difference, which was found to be 2.63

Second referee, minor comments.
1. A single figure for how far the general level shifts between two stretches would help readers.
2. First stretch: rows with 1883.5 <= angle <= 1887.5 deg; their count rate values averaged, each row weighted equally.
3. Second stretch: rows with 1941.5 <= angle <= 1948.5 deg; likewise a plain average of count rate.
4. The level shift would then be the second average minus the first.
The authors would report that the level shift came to 8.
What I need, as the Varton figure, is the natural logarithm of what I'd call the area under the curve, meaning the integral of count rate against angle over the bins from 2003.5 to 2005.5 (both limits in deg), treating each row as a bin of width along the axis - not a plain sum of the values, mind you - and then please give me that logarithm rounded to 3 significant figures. 4.02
